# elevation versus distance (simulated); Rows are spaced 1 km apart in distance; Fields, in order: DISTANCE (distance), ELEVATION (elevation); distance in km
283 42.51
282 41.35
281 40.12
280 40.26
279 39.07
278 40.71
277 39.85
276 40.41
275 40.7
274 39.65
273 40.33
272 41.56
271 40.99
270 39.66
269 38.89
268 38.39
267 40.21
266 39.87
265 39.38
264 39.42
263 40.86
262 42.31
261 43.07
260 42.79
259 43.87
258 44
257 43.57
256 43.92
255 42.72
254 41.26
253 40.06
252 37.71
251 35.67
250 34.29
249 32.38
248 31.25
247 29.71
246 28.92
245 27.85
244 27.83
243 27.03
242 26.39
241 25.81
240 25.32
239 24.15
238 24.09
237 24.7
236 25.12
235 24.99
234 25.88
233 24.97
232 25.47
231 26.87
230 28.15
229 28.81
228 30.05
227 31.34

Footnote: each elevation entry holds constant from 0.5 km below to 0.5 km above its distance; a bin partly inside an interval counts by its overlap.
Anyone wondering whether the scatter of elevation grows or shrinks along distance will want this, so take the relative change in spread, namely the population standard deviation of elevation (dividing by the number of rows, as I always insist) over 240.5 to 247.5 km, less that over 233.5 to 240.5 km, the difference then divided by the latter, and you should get 1.1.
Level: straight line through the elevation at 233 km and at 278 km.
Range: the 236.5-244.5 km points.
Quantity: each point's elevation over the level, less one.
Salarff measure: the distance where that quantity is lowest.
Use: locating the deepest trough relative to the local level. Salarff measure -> 239 km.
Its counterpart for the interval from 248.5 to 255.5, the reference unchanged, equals 249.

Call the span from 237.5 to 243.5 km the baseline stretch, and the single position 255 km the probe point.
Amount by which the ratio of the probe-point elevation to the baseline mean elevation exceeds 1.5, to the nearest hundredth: 0.18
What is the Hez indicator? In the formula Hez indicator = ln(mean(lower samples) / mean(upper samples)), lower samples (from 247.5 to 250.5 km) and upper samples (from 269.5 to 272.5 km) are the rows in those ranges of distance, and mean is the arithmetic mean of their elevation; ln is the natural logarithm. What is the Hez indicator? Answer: -0.22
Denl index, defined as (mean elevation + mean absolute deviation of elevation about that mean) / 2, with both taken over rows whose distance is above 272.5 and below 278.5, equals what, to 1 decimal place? 20.3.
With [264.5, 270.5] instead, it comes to 20.0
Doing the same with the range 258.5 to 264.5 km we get 21.7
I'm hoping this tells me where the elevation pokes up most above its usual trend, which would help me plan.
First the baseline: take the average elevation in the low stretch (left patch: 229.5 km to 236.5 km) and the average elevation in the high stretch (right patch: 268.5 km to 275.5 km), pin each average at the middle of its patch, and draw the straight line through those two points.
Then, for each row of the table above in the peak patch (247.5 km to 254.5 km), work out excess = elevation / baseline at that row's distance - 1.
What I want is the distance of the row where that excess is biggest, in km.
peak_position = 254 km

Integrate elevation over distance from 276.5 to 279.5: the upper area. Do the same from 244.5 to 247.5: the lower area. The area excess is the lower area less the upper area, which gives -33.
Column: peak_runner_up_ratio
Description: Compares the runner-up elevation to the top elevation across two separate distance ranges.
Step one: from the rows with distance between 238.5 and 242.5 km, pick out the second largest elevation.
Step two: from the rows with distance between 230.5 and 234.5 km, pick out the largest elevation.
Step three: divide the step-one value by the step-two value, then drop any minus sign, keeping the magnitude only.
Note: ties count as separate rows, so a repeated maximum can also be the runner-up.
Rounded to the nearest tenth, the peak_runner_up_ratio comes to 1.0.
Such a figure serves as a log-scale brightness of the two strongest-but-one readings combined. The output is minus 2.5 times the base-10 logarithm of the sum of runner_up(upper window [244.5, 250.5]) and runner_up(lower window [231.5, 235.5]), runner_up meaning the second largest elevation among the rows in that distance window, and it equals -4.41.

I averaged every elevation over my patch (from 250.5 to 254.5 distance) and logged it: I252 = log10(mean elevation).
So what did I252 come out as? 1.59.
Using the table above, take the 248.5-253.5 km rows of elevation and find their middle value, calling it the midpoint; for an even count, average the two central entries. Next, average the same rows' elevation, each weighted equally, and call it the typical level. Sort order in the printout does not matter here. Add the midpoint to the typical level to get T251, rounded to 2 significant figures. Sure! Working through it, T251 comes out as 72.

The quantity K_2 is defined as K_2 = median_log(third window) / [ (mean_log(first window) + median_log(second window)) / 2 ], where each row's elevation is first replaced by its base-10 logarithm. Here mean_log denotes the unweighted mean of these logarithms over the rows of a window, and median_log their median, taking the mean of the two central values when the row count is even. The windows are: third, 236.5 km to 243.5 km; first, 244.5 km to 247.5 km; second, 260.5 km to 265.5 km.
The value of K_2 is 0.91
